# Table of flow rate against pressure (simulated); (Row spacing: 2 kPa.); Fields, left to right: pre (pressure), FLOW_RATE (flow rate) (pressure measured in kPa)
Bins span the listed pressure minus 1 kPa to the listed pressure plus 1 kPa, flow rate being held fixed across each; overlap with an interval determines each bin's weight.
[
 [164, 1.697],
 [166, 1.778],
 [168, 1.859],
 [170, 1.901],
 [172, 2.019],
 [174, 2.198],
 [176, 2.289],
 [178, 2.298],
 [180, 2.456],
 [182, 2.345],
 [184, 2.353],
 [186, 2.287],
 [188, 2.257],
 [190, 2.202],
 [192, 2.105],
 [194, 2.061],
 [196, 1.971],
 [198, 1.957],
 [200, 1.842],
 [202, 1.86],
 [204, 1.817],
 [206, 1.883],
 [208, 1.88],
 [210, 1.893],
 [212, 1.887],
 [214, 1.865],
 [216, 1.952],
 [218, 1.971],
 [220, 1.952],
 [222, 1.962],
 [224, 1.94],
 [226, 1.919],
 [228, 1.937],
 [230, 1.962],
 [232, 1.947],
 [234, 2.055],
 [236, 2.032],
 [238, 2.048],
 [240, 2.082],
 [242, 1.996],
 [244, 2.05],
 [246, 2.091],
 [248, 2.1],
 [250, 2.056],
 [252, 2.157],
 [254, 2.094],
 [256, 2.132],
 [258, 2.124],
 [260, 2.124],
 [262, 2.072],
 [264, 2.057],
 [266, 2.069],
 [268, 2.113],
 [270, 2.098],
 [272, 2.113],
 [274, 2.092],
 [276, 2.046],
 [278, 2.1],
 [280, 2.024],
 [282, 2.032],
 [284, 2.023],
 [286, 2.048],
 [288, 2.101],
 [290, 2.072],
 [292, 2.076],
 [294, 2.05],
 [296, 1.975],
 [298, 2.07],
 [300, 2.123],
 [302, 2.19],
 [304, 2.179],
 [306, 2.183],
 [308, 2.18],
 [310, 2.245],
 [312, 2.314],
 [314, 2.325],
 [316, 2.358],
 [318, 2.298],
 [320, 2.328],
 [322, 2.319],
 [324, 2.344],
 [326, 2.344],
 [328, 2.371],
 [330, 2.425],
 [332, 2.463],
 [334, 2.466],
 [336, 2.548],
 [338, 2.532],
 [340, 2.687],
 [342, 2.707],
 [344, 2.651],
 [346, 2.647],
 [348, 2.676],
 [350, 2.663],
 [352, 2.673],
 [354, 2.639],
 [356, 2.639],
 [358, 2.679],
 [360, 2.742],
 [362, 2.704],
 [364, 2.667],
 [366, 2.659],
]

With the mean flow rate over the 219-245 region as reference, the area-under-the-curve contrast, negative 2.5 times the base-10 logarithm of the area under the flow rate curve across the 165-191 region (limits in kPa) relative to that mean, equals -3.63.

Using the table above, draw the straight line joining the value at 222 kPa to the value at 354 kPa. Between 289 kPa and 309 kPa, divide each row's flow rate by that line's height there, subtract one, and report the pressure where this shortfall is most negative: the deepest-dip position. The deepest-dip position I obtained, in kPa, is 296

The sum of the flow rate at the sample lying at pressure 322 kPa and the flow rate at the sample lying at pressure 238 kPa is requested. 4.4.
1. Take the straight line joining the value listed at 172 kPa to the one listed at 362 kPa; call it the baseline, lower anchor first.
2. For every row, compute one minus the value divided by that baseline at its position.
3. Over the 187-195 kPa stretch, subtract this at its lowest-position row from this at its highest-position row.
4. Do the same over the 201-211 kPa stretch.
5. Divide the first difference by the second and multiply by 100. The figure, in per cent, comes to -2899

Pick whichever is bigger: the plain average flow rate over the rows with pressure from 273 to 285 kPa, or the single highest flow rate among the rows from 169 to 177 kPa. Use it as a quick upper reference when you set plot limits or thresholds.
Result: 2.3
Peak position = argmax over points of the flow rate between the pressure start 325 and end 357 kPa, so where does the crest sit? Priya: 342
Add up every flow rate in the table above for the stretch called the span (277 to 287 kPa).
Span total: 10.2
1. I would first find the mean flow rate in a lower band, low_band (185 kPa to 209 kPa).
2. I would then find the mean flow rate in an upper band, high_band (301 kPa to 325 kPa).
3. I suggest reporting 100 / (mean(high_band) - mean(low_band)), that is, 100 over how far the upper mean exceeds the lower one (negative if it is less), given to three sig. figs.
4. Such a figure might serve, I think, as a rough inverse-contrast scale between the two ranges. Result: 382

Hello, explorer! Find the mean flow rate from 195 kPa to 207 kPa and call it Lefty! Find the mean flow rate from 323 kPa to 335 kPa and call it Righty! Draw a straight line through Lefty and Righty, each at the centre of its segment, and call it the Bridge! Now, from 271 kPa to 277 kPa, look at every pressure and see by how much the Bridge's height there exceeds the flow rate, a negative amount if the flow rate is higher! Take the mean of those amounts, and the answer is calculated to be 0.098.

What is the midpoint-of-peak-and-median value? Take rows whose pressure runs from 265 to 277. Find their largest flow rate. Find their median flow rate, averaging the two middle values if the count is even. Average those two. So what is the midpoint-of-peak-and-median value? 2.10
